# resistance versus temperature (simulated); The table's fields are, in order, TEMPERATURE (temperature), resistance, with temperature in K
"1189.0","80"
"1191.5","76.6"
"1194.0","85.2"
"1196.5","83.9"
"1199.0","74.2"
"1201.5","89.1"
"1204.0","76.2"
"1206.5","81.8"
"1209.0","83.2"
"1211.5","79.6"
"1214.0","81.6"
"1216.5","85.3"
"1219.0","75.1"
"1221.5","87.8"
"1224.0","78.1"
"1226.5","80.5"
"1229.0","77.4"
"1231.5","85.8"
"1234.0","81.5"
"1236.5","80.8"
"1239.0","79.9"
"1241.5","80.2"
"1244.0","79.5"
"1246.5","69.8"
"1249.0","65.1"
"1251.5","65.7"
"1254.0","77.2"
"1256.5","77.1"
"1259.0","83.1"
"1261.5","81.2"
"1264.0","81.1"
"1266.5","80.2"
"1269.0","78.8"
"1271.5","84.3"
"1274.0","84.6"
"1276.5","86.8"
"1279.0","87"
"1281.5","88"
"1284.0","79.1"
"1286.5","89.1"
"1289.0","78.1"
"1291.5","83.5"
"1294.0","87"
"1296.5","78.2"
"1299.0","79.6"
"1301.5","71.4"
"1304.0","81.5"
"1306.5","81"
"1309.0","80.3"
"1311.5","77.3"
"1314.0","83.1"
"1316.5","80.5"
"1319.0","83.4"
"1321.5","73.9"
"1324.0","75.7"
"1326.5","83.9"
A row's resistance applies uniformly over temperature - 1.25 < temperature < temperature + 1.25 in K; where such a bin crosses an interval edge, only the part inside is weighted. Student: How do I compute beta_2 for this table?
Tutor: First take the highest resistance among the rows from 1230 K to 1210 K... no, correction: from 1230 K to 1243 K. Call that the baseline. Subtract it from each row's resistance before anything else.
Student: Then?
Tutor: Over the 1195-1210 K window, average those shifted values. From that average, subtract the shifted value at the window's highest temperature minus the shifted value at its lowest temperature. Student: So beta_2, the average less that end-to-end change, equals -4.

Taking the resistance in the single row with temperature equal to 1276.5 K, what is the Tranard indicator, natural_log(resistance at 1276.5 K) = 4.46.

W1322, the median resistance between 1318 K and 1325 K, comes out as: 75.7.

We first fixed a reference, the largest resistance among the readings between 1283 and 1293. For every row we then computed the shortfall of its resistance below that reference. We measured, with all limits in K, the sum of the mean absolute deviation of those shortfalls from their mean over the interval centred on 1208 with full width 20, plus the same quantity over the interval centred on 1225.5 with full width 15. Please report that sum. 7.5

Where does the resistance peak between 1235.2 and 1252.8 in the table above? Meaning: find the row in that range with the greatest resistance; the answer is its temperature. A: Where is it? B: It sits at 1236.5 K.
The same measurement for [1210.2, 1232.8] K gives 1221.5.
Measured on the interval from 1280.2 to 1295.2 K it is 1286.5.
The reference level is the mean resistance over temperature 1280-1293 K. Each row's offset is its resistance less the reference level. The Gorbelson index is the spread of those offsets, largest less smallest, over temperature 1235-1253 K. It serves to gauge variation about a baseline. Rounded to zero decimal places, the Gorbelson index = 16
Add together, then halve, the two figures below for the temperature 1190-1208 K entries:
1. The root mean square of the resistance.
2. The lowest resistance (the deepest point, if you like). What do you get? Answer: 77.7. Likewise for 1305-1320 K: 79.1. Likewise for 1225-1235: 79.4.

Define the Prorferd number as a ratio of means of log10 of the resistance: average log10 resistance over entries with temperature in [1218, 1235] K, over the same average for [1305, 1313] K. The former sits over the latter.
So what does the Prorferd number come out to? 1.00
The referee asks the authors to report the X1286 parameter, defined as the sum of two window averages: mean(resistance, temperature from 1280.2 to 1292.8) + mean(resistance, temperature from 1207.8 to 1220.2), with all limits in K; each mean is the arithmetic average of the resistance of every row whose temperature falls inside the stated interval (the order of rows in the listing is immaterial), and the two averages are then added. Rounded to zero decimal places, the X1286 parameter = 165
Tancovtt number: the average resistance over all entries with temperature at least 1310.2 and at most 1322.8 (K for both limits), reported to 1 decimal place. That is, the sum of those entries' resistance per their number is 79.6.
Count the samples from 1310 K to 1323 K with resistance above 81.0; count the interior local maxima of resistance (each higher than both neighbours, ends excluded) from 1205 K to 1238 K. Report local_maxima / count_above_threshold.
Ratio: 2.5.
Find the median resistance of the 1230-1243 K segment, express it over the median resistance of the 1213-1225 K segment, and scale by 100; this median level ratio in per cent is 99.0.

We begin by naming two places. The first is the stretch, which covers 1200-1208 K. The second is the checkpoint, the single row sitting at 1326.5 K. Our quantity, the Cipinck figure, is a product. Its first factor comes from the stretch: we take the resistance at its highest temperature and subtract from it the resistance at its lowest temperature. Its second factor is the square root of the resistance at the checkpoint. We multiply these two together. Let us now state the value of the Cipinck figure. -67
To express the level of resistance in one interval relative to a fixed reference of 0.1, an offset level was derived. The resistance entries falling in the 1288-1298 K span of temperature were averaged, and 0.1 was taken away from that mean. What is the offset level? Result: 81.6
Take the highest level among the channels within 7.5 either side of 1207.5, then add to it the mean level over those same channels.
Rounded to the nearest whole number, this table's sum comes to 171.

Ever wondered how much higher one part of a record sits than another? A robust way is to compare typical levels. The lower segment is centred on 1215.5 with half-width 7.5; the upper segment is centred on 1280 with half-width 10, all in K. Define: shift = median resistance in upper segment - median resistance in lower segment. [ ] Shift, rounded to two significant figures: 3.3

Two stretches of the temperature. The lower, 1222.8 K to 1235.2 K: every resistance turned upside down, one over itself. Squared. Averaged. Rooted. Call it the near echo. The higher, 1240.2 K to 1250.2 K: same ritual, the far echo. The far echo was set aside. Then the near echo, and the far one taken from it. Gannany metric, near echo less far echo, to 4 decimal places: -0.0013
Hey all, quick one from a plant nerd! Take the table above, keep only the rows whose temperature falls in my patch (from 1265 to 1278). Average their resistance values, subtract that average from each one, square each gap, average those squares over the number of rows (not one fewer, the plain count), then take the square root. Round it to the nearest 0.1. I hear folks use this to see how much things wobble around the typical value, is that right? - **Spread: 3.0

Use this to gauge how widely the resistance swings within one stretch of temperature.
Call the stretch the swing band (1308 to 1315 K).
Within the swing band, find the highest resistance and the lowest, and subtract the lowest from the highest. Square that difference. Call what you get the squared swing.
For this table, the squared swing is 34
